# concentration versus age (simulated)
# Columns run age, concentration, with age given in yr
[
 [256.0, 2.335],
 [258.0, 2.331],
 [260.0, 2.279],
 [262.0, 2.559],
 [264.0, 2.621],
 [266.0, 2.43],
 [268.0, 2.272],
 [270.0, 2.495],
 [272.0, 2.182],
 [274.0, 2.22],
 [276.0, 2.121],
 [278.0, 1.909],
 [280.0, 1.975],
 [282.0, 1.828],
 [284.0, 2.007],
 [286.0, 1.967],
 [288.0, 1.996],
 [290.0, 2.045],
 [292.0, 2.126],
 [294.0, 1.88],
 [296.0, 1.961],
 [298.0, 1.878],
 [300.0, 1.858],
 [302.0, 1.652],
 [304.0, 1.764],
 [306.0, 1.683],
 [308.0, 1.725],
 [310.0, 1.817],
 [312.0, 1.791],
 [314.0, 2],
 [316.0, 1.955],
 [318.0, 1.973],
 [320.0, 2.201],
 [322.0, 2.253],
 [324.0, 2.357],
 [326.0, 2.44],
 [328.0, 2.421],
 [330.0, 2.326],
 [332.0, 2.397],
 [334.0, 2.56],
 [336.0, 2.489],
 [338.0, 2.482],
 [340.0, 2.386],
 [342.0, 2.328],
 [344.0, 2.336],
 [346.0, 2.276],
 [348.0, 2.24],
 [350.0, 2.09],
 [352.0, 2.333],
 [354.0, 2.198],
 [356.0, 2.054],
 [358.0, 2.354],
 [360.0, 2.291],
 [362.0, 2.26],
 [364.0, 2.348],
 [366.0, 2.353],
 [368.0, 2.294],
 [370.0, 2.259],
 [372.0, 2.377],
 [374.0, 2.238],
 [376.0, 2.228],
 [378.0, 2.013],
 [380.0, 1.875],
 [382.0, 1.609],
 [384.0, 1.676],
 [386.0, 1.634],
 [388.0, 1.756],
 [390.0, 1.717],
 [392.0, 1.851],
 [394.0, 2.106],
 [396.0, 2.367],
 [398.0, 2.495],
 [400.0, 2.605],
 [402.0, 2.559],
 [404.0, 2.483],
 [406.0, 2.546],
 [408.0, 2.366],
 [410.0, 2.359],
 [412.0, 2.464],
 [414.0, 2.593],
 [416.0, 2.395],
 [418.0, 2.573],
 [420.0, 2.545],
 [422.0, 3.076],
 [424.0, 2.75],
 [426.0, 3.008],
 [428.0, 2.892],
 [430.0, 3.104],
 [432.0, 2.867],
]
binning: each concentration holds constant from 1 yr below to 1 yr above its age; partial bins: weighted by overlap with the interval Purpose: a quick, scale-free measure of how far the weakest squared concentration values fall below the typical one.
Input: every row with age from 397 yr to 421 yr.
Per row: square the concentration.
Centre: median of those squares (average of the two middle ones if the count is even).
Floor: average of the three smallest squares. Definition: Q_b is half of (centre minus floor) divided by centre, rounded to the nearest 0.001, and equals 0.057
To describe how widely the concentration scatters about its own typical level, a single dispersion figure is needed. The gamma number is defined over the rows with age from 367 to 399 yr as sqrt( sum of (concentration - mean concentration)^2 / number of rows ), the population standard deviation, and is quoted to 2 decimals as 0.29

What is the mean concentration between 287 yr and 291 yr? 2.0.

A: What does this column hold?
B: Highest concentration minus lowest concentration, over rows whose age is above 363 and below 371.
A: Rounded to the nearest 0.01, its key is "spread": 0.09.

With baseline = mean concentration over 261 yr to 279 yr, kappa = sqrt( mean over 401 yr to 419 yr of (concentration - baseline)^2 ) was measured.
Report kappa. 0.19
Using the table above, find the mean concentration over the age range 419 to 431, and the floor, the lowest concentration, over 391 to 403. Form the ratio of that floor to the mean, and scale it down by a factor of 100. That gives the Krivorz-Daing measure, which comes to 0.0064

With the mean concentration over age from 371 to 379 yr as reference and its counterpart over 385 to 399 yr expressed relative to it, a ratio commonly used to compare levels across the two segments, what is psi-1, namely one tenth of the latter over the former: 0.090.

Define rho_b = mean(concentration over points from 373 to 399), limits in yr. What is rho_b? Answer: 1.97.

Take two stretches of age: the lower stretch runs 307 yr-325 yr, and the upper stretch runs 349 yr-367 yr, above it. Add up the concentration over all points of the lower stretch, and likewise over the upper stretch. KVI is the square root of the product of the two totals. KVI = 19.1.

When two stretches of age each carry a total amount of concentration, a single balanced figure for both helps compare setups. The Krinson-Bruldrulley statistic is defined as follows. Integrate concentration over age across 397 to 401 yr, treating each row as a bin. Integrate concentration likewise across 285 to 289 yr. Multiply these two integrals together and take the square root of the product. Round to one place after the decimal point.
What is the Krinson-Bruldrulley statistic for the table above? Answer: 9.0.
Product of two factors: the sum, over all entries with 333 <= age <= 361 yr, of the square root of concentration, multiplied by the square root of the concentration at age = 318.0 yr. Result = 30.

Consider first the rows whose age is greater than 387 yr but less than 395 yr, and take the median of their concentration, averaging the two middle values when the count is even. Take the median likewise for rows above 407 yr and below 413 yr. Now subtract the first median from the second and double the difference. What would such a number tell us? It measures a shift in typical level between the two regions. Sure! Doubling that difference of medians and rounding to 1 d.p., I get 1.1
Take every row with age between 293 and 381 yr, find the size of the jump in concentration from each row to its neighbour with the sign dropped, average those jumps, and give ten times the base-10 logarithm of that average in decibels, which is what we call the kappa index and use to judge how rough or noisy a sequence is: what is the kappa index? -10.3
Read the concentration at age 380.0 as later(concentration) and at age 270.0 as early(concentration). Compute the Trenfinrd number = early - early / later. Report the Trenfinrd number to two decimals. 1.16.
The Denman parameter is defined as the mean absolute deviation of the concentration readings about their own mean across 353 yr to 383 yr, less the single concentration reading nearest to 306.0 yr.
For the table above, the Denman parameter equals -1.5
